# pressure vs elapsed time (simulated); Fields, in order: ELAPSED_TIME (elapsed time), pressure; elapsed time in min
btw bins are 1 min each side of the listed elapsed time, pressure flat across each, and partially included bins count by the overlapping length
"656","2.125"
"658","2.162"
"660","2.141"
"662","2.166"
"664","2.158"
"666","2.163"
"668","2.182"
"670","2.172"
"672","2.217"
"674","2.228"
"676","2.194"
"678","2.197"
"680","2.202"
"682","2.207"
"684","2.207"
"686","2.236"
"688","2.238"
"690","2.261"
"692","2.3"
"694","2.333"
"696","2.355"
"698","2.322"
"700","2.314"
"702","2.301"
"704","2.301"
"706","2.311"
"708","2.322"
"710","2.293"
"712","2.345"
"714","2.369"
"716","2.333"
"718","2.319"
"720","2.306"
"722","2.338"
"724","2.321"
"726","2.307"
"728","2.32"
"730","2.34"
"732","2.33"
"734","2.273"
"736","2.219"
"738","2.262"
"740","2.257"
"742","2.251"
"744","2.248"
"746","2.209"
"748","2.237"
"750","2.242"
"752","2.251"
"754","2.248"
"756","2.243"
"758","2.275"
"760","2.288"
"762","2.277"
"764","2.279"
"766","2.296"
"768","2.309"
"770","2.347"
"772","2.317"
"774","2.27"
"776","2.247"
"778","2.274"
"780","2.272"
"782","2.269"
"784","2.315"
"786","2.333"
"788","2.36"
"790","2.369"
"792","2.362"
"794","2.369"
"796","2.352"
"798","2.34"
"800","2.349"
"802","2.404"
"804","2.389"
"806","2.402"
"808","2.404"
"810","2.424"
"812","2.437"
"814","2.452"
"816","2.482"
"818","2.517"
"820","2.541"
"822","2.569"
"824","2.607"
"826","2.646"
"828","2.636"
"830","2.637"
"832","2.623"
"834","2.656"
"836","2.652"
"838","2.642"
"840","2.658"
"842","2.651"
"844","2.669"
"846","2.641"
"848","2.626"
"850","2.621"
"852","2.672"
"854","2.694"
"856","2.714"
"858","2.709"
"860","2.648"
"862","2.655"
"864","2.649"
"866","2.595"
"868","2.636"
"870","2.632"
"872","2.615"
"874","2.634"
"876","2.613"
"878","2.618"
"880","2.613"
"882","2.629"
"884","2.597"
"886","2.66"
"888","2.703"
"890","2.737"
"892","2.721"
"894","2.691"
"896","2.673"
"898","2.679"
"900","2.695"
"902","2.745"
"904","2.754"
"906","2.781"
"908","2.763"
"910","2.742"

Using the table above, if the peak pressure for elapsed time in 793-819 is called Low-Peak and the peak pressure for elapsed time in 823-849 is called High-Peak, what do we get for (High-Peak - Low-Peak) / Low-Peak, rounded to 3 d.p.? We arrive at 0.060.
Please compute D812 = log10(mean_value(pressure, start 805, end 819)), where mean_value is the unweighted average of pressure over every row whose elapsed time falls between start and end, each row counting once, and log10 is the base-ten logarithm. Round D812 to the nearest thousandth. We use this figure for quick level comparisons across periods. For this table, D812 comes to 0.388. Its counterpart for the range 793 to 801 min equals 0.372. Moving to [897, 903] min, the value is 0.432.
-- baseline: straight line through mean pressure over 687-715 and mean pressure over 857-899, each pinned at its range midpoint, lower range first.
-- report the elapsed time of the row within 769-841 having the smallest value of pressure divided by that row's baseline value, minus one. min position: 776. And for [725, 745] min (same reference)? 736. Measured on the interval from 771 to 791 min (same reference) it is 776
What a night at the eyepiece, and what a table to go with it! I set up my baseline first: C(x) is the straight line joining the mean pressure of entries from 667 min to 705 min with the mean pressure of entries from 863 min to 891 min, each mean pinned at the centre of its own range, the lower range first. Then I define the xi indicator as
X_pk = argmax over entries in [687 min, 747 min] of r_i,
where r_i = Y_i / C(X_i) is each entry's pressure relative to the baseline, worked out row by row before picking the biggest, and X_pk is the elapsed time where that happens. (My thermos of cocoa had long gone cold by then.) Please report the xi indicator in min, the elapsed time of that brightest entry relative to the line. 696 min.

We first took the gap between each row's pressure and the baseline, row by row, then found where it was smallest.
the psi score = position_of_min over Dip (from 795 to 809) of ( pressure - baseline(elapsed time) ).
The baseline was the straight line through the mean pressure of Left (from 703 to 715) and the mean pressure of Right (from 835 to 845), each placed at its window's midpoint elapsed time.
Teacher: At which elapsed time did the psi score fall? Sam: 798 min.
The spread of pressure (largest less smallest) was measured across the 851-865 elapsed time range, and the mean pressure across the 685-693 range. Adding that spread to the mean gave 2.32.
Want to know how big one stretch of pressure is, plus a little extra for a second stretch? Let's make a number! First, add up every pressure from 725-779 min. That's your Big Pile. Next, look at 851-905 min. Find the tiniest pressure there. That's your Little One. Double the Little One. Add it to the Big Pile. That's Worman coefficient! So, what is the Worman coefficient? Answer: 66.61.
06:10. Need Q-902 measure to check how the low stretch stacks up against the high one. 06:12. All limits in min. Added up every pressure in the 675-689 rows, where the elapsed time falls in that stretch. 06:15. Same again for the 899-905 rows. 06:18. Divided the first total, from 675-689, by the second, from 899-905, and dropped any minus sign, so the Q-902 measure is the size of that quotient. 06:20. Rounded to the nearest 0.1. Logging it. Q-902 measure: 1.9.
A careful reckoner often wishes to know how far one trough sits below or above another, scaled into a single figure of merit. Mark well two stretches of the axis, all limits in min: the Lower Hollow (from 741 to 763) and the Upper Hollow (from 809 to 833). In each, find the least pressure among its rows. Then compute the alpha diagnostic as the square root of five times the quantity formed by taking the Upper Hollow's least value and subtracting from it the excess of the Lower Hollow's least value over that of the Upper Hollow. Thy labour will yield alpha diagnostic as 3.63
